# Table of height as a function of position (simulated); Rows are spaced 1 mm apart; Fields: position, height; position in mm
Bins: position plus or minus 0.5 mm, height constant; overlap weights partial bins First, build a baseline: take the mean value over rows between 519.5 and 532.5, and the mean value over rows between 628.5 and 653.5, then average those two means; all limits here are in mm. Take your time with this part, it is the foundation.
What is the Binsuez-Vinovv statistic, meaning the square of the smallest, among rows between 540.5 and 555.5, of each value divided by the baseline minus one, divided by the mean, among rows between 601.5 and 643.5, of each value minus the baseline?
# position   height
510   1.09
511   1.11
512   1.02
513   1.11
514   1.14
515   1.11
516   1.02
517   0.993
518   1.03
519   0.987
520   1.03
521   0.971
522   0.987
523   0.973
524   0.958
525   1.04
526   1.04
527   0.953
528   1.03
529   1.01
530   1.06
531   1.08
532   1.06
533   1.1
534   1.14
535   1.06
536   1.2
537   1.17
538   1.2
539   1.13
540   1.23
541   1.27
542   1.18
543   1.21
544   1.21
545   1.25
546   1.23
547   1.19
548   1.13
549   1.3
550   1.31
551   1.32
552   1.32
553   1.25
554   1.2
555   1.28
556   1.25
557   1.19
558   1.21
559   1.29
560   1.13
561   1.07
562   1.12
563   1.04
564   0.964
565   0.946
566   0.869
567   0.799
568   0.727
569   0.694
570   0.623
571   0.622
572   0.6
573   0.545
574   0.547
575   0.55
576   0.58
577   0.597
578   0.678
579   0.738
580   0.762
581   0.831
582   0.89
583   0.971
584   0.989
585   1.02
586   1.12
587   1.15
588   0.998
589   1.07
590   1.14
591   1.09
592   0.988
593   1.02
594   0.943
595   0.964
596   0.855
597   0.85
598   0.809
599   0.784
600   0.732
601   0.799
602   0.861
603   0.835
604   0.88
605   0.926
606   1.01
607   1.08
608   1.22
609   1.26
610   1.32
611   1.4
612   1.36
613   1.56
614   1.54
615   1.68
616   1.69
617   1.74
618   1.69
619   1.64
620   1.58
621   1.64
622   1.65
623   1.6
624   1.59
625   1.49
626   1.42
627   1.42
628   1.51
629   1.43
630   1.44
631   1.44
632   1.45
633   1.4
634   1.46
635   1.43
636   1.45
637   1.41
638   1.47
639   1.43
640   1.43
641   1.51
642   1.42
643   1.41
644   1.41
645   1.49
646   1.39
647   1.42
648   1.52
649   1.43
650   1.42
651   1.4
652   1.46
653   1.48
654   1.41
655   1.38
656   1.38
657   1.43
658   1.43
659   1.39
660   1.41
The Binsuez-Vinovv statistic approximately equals 0.0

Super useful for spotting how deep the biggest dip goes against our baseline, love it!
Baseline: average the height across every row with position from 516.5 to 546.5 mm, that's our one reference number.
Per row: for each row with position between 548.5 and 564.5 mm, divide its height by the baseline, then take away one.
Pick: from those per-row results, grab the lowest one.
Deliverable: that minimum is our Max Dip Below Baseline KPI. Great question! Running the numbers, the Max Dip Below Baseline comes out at -0.12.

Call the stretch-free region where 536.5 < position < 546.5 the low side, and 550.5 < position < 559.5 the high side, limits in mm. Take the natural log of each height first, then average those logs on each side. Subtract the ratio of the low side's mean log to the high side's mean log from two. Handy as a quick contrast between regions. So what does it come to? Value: 1.2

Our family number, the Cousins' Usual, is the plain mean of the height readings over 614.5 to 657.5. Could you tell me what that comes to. 1.49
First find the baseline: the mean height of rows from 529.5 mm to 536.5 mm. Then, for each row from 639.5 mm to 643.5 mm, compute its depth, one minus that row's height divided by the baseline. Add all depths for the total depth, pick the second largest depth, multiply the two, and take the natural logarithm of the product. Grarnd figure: -1.0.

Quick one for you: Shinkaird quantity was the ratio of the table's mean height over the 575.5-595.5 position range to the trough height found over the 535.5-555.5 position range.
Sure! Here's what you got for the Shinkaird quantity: 0.82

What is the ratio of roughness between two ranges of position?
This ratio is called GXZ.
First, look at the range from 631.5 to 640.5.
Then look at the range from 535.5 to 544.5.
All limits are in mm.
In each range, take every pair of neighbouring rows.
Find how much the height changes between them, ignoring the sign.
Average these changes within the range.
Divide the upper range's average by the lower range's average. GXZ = 0.77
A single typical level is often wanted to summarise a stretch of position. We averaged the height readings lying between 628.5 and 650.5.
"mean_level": 1.4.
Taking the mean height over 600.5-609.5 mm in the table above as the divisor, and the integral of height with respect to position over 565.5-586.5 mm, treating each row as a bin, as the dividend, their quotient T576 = 16.0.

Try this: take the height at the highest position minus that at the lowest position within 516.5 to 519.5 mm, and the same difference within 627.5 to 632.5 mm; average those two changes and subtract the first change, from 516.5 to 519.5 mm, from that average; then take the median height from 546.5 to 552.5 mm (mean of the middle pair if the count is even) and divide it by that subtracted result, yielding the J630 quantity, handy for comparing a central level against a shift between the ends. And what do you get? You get -48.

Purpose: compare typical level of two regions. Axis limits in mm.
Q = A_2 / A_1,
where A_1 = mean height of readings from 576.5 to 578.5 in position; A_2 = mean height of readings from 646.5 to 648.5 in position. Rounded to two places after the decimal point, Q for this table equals 2.31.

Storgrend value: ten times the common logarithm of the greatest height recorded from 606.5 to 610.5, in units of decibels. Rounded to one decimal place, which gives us 1.2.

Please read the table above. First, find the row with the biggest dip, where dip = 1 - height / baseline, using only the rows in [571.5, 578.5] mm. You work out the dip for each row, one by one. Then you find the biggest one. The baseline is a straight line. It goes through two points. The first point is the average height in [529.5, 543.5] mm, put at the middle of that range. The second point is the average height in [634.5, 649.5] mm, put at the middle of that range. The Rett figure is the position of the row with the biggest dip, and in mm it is 573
